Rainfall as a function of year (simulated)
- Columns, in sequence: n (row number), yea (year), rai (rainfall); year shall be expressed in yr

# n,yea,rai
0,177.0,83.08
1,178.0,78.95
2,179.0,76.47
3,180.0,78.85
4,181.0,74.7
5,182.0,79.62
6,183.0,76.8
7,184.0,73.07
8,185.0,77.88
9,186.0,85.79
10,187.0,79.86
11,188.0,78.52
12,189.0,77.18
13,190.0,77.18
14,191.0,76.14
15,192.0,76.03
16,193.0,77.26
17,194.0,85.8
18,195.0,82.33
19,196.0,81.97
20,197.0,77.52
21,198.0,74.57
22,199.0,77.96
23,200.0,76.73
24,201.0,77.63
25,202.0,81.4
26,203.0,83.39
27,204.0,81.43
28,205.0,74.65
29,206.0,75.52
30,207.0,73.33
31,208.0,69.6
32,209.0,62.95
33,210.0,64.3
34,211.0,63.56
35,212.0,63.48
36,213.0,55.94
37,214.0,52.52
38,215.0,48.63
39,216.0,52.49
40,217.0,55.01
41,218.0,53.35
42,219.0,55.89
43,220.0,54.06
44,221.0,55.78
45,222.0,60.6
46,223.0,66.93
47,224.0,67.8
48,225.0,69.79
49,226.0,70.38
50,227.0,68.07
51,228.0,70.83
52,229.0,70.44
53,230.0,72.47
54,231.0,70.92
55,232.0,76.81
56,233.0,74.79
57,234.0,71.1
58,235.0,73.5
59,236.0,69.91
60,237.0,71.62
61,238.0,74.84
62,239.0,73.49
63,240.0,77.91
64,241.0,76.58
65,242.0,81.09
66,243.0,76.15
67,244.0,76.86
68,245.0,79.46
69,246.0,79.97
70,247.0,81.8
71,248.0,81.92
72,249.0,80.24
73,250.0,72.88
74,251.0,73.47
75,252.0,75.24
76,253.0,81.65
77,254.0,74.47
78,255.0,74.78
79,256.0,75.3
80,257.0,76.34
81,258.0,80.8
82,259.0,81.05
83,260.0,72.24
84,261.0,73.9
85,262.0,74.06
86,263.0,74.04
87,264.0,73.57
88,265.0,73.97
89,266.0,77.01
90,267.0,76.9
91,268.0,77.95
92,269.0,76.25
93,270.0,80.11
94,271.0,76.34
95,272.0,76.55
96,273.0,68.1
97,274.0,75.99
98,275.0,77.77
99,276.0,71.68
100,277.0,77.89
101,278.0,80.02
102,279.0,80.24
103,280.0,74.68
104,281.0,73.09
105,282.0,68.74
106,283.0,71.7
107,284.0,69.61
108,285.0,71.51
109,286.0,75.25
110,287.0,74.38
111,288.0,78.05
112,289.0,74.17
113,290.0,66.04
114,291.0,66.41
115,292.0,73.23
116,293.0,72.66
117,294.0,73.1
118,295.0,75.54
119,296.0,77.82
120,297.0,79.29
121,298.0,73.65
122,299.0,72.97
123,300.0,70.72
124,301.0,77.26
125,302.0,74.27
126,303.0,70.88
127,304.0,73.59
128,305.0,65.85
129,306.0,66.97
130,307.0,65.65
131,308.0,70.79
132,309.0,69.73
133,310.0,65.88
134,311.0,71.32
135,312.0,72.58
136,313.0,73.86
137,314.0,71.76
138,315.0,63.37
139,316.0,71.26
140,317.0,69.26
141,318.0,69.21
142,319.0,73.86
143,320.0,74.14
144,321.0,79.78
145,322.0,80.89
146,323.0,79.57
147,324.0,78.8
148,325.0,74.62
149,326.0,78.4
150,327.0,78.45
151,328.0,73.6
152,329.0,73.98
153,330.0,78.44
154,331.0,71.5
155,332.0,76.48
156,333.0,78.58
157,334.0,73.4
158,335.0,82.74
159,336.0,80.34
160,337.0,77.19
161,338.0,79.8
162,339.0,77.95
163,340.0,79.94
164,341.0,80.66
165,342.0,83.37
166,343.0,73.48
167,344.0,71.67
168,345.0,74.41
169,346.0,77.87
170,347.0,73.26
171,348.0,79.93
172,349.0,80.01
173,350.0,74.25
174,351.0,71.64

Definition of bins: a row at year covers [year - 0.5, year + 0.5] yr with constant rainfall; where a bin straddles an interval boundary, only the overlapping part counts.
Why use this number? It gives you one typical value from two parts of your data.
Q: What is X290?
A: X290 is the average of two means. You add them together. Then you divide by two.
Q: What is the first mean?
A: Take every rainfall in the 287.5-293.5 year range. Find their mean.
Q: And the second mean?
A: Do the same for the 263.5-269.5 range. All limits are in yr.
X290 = 74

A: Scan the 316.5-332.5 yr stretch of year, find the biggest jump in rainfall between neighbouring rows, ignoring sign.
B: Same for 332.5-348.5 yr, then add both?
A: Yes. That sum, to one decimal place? 16.8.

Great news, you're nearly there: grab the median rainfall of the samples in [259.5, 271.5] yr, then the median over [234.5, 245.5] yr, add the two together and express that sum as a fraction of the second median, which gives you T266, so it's 1.99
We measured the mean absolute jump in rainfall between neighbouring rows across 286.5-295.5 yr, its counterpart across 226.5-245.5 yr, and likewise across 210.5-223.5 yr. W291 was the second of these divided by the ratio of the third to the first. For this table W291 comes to 2.7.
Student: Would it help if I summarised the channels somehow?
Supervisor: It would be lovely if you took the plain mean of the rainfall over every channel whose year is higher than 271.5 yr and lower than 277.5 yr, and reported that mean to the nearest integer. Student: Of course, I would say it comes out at 75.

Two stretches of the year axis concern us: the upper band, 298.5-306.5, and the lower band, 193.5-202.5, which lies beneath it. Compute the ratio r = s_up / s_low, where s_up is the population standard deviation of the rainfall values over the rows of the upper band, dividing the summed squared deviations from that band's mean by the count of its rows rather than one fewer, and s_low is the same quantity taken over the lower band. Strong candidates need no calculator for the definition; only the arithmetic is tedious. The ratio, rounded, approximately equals 1.1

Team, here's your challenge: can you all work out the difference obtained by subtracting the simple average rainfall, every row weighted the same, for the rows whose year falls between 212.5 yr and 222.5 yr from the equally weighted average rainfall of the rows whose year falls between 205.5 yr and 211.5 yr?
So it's 14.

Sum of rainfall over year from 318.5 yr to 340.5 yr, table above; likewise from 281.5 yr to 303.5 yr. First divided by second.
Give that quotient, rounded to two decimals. 1.06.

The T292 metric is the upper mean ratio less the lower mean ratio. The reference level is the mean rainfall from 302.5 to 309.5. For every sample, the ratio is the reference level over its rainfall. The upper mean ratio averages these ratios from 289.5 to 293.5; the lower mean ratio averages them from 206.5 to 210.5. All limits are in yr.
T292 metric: -0.031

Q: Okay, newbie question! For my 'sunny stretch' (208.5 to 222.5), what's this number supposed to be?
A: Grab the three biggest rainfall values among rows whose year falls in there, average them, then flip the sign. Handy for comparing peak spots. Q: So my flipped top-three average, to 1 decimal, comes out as -63.8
